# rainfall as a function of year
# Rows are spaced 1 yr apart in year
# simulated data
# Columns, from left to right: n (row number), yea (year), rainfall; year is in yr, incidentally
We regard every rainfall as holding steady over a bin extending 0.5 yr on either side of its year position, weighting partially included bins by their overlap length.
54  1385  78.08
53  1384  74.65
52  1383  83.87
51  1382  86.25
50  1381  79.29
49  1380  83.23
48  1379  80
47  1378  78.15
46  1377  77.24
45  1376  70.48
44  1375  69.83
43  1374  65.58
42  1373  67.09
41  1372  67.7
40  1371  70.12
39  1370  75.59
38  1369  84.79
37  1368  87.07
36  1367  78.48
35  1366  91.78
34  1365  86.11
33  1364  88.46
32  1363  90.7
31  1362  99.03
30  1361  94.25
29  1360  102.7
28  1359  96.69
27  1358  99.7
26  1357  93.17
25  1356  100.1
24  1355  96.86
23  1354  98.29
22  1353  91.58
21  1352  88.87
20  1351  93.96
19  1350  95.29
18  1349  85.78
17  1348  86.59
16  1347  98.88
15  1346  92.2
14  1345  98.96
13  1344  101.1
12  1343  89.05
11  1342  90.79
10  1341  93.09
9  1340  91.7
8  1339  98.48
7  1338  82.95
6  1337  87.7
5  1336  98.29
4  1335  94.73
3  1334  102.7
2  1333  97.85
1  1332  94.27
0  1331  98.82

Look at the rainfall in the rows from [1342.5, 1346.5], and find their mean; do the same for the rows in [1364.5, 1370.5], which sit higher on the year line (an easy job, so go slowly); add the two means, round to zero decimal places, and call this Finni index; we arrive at 179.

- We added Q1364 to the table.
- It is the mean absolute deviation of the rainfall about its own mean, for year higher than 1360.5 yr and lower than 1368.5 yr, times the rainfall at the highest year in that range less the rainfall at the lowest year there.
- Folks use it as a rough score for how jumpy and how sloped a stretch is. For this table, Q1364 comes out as -32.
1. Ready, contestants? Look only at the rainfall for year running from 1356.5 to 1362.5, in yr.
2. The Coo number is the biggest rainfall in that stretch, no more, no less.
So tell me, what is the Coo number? 102.7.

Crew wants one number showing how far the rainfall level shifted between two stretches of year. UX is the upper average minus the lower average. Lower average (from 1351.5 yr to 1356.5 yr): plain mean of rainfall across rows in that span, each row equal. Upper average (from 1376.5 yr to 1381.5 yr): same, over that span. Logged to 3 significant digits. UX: -15.6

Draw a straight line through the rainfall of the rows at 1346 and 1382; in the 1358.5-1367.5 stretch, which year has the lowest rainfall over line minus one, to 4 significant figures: 1367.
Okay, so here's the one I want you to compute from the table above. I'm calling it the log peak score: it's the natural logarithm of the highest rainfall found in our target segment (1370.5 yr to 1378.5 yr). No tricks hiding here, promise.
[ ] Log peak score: 4.36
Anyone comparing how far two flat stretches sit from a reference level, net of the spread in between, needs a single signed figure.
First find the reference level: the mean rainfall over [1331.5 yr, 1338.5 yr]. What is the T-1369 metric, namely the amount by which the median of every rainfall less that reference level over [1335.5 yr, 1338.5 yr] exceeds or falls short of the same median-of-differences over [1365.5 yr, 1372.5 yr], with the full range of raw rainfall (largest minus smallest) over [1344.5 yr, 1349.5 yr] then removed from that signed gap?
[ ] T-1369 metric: -4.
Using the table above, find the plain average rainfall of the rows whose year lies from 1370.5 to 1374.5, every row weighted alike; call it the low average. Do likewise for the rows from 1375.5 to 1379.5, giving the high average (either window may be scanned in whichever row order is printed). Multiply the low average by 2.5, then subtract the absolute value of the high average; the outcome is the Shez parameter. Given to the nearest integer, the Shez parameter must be 93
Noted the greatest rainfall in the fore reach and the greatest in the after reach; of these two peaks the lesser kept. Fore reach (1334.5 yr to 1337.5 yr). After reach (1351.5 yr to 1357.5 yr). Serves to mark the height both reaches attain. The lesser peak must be 98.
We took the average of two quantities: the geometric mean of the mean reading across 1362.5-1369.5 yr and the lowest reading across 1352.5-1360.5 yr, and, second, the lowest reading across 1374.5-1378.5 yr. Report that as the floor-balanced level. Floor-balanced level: 79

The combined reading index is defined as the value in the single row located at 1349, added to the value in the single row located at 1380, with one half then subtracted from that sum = 169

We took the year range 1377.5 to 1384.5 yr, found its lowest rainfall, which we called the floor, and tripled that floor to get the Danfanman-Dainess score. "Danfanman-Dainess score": 224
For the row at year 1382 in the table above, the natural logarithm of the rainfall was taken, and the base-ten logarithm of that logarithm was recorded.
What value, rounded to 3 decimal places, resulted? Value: 0.649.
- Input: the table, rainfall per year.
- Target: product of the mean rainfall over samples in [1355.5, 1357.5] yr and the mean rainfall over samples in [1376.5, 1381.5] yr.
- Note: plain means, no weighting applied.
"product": 7690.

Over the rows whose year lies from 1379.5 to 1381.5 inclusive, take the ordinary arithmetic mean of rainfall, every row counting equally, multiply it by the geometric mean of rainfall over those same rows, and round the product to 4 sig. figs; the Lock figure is 6601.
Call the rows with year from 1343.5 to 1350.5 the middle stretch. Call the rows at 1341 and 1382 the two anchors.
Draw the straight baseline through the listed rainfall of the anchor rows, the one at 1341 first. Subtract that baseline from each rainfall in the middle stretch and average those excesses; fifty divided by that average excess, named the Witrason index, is 25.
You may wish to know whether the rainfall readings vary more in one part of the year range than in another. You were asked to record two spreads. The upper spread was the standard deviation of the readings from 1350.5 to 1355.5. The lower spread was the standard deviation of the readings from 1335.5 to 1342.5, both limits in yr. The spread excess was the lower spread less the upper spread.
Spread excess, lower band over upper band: 1.7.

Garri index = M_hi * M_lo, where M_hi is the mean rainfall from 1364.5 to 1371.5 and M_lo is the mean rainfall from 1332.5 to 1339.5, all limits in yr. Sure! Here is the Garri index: 7762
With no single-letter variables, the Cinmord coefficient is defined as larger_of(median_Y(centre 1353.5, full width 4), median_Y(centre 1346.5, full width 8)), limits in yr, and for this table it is 94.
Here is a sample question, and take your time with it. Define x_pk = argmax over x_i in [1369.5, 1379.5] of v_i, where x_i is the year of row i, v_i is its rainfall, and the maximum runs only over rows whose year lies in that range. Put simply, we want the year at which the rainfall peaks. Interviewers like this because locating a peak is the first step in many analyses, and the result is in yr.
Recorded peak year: 1379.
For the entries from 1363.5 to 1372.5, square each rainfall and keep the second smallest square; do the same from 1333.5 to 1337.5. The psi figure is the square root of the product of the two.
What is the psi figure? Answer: 6642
